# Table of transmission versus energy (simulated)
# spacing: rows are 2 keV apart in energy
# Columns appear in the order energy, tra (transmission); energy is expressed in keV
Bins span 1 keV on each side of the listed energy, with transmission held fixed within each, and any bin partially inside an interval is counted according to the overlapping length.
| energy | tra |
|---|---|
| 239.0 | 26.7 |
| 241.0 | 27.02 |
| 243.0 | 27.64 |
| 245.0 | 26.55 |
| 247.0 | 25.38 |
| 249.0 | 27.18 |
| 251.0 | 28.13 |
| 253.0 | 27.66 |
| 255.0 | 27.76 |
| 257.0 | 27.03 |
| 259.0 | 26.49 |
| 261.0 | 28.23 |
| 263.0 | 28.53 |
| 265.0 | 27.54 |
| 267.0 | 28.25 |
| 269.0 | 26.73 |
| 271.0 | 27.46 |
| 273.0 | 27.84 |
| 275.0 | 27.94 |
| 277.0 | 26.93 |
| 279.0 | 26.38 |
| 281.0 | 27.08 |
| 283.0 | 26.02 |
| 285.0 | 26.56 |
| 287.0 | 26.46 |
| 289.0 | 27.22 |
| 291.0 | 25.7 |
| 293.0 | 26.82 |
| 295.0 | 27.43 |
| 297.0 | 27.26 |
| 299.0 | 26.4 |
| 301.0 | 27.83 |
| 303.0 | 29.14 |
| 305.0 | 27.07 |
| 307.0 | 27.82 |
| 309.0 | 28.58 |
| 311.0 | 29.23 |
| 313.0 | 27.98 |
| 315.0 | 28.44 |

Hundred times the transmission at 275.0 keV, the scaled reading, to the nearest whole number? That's 2794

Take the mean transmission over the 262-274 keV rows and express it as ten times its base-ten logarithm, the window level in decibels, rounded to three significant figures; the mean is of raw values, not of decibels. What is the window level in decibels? 14.4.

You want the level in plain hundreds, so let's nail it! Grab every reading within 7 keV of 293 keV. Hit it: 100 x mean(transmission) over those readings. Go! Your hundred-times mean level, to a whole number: 2676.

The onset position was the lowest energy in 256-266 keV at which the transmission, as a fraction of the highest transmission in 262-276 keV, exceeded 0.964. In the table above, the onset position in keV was 261.0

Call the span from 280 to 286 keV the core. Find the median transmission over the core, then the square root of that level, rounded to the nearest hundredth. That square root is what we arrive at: 5.15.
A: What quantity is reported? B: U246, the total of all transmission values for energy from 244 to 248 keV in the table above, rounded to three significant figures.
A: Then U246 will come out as 51.9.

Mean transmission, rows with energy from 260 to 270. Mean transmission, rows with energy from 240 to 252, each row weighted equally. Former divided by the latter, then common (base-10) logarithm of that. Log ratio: 0.014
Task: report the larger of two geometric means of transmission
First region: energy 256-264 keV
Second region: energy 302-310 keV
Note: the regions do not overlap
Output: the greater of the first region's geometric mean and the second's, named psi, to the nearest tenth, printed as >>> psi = 28.1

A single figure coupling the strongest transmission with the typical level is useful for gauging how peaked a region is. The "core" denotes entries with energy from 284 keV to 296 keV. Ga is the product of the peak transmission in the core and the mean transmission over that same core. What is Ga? 732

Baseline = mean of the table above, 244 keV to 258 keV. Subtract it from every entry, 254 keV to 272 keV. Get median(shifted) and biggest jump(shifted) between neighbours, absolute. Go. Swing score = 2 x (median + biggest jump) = 4.36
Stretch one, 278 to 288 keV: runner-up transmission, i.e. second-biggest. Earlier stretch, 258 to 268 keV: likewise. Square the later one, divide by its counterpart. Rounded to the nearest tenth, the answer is 25.0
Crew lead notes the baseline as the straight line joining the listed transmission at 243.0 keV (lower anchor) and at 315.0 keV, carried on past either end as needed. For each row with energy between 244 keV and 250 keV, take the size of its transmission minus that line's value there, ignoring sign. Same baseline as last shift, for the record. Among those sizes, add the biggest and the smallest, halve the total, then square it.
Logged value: 2.0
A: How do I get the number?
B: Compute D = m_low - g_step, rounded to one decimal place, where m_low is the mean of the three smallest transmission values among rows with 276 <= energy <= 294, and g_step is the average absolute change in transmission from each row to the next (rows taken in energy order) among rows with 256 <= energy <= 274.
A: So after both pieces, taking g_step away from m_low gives 25.2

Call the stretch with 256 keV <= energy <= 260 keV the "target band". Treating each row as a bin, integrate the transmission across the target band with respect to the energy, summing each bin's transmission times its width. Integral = 107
